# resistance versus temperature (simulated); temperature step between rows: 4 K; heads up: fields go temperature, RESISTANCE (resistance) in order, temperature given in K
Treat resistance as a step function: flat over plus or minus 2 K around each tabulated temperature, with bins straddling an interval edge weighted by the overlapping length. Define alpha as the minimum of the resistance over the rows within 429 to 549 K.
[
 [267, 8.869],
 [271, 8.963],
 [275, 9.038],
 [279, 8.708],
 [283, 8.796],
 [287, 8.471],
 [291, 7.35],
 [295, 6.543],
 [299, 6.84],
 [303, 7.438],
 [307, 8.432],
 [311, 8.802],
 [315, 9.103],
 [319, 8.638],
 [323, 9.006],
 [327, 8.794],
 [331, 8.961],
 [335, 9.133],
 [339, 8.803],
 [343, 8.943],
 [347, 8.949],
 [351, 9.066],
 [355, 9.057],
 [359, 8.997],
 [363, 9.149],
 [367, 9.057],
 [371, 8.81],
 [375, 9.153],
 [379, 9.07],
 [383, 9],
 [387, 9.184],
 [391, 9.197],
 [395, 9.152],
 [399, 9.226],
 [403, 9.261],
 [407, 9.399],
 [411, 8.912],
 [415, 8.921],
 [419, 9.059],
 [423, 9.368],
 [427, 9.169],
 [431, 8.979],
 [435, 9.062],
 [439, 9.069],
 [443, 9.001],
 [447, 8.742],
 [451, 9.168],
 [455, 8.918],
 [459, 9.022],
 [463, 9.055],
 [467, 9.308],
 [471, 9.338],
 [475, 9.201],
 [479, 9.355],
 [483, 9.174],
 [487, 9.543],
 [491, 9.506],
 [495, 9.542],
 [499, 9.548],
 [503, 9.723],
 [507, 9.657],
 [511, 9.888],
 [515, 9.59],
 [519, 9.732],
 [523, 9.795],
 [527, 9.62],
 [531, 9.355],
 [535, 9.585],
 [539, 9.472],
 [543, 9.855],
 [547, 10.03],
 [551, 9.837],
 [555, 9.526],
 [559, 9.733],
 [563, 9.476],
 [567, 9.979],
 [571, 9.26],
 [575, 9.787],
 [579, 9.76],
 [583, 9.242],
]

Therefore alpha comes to 8.742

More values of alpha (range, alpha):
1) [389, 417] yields 8.912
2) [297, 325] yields 6.84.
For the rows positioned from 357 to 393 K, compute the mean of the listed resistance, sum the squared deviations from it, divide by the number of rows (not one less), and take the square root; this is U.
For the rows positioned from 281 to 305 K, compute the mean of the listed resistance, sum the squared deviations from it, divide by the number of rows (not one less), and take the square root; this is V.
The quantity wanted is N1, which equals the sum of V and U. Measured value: 0.93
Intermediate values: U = 0.12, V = 0.813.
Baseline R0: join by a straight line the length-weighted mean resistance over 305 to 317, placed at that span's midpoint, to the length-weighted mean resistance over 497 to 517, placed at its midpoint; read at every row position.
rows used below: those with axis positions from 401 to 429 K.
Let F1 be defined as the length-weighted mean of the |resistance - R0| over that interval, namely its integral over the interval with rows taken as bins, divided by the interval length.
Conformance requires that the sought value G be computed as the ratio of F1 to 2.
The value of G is 0.10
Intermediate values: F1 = 0.19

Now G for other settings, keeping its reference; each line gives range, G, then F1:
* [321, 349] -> 0.05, 0.10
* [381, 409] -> 0.04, 0.07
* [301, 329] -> 0.17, 0.34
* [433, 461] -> 0.20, 0.41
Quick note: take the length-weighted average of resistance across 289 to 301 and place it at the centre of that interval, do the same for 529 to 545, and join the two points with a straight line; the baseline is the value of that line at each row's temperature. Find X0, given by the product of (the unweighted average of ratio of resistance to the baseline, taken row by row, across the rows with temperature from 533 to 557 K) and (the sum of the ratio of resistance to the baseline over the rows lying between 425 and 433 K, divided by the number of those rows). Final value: 1.09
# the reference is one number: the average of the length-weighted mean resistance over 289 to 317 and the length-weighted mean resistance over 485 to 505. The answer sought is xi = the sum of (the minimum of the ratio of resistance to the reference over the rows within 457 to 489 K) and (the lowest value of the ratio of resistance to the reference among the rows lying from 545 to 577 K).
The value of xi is 2.11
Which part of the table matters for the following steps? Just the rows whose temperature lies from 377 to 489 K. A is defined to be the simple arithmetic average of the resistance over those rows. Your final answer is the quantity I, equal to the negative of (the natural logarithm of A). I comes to -2.21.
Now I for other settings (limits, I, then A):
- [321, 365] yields -2.20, 8.99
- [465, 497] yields -2.24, 9.37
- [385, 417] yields -2.21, 9.16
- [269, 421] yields -2.17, 8.77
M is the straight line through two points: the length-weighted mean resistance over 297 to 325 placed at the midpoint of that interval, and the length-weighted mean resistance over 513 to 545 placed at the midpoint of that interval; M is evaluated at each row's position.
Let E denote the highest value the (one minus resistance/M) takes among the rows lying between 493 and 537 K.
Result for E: 0.03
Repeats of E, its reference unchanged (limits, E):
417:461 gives 0.04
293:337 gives 0.20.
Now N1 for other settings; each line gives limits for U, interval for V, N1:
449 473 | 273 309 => 1.02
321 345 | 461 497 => 0.28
